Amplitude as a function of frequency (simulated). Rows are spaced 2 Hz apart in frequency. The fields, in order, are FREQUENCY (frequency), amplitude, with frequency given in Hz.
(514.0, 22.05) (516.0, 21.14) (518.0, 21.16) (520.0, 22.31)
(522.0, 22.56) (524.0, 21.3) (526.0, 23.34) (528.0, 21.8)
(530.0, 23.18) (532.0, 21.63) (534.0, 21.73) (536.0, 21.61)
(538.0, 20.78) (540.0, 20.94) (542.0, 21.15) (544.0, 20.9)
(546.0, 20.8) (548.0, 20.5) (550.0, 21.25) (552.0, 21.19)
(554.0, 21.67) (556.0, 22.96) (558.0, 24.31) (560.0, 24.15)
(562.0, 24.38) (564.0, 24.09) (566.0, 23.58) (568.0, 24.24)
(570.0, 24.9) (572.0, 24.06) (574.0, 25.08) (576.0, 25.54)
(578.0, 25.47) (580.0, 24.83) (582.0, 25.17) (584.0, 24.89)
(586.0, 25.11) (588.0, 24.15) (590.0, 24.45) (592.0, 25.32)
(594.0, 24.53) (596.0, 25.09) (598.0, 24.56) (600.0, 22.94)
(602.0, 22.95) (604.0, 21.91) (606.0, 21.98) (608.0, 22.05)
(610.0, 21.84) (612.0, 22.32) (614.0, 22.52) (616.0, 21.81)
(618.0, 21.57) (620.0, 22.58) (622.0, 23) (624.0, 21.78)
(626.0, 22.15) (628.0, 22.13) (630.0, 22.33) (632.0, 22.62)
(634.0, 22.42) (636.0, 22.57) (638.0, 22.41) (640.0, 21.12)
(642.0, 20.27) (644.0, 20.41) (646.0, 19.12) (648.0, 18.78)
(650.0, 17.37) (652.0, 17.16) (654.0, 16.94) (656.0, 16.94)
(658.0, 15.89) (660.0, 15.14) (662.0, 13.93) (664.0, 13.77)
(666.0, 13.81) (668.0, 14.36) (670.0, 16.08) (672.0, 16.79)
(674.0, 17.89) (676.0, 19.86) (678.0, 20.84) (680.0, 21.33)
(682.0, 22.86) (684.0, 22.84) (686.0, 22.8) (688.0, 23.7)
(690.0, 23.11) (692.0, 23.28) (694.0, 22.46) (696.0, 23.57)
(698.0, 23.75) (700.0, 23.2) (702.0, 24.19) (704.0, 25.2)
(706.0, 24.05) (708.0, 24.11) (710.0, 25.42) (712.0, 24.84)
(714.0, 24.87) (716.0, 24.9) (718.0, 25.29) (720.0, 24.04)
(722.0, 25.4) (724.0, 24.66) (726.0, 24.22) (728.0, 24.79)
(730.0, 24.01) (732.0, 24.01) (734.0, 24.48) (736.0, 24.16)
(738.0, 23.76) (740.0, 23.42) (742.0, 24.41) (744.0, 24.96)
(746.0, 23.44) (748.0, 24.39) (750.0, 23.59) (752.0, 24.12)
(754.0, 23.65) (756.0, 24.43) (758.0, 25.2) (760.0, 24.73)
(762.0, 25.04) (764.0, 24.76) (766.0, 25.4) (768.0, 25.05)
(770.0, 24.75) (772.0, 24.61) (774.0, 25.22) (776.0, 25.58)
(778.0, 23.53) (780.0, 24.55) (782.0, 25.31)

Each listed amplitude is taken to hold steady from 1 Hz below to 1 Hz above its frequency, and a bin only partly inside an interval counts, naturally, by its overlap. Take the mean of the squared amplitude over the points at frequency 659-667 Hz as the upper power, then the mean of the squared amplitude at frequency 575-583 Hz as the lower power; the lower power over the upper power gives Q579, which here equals 3.2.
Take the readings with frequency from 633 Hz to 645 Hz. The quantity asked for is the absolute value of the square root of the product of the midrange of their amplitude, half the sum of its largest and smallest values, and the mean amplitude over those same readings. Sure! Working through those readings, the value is 21.5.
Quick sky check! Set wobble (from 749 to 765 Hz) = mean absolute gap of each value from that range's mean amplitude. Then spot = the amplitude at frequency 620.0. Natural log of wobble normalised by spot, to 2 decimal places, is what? -3.83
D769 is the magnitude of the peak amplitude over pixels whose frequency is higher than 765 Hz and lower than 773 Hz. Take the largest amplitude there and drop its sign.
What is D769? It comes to 25.4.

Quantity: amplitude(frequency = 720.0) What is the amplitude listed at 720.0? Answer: 24.04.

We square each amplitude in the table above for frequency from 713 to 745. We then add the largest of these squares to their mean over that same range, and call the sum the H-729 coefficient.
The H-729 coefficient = 1244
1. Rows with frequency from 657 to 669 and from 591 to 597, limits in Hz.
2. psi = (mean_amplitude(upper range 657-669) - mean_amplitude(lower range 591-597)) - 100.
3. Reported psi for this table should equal -110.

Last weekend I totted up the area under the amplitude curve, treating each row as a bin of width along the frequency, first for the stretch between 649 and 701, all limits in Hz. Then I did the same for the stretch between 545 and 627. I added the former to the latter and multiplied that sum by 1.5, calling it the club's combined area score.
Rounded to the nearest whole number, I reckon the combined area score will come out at 4372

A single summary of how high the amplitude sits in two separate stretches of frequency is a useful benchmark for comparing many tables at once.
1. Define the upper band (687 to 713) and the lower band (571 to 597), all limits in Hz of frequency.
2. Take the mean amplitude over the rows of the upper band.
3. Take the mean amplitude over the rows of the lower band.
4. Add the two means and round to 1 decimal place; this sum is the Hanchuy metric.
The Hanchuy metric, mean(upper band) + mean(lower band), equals 48.8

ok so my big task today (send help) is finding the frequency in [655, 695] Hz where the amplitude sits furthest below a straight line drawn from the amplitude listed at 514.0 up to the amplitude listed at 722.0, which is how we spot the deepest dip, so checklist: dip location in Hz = 664.0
